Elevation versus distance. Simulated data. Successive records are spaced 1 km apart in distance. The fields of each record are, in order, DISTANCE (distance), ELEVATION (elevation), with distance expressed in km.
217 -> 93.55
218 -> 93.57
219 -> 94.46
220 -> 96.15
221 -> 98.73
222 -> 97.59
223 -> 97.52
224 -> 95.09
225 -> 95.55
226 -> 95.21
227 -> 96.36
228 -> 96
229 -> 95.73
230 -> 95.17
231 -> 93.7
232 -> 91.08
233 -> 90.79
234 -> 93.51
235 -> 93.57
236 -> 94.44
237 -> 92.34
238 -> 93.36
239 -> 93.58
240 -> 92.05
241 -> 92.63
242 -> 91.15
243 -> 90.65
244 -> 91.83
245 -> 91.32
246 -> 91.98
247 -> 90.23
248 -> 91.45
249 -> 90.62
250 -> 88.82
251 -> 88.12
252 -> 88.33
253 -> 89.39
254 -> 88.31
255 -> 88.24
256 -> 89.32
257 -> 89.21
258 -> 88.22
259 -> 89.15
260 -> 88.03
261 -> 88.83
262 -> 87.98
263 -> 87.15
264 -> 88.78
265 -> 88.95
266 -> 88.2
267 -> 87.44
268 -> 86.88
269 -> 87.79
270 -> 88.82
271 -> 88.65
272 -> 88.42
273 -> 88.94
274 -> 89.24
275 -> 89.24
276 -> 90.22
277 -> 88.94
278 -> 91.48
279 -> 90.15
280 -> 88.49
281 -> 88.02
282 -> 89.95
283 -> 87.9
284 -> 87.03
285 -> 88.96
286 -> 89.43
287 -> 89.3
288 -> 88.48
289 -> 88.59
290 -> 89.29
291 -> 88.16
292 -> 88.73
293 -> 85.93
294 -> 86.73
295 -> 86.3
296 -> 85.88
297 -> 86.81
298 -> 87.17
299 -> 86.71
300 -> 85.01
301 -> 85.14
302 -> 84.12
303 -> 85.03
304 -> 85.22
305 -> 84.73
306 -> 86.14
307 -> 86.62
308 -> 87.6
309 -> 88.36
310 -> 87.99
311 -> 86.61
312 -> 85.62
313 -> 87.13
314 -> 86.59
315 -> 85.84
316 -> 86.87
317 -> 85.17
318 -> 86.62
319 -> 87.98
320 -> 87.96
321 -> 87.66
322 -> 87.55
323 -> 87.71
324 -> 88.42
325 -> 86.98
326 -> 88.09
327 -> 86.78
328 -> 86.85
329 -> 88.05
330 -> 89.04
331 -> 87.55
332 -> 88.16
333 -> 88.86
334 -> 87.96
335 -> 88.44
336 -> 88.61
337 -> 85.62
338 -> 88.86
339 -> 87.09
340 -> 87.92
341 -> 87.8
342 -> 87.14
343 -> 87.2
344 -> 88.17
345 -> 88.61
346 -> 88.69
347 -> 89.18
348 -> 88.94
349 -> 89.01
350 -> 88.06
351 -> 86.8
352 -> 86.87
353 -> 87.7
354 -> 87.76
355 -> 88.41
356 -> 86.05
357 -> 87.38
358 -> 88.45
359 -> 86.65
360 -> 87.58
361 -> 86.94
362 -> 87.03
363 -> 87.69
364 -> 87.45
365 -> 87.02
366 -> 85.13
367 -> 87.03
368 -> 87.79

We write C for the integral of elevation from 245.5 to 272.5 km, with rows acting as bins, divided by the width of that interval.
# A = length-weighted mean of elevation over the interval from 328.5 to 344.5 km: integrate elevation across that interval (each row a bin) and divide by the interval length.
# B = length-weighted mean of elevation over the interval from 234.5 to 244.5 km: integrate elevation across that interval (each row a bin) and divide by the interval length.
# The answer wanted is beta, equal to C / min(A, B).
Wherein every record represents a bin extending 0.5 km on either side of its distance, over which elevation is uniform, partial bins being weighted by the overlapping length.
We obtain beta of 1.01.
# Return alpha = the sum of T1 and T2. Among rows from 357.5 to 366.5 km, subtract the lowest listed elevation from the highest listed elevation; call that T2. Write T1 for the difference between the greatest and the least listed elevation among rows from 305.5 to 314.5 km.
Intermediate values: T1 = 2.74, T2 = 3.3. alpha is 6.1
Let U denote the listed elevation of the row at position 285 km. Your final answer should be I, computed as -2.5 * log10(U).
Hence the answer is -4.87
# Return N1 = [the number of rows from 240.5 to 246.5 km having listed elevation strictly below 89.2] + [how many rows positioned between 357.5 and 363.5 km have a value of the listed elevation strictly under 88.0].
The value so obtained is 5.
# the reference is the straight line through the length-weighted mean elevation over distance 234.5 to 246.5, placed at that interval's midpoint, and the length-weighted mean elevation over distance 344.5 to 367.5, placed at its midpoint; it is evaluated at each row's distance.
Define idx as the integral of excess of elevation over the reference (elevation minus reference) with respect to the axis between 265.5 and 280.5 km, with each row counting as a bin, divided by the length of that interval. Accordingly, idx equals -2.2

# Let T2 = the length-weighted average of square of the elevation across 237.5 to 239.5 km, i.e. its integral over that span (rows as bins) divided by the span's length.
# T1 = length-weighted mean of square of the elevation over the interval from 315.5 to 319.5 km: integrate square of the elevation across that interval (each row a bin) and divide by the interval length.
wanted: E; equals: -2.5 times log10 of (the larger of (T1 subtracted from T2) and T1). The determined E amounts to -9.69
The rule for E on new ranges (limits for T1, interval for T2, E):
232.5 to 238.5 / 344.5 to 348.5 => -9.84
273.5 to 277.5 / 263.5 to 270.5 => -9.76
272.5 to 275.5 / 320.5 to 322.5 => -9.75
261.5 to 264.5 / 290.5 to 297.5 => -9.72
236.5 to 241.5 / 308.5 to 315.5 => -9.84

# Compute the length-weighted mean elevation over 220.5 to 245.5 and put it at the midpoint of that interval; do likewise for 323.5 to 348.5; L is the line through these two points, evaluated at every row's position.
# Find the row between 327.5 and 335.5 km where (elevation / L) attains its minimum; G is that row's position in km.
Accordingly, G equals 328 km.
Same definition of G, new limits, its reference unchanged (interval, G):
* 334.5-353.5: 337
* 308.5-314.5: 312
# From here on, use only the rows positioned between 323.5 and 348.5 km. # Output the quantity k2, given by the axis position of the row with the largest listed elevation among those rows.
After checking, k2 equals 347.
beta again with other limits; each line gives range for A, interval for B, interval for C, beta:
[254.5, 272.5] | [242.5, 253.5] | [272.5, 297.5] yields 1.00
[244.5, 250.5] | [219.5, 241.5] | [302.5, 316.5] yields 0.95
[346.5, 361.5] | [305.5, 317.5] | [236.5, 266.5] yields 1.04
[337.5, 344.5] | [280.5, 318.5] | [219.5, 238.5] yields 1.09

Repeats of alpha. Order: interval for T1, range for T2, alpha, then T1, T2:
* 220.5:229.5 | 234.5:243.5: 7.4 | 3.64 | 3.8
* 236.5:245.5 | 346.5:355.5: 5.3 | 2.93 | 2.4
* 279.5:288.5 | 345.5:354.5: 5.3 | 2.92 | 2.4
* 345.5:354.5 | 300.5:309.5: 6.6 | 2.38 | 4.2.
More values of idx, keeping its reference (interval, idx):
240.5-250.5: -1.1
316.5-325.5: -1.7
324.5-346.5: -0.6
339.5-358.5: 0.0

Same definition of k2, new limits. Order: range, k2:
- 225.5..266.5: 227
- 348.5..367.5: 349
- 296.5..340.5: 330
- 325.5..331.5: 330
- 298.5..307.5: 299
